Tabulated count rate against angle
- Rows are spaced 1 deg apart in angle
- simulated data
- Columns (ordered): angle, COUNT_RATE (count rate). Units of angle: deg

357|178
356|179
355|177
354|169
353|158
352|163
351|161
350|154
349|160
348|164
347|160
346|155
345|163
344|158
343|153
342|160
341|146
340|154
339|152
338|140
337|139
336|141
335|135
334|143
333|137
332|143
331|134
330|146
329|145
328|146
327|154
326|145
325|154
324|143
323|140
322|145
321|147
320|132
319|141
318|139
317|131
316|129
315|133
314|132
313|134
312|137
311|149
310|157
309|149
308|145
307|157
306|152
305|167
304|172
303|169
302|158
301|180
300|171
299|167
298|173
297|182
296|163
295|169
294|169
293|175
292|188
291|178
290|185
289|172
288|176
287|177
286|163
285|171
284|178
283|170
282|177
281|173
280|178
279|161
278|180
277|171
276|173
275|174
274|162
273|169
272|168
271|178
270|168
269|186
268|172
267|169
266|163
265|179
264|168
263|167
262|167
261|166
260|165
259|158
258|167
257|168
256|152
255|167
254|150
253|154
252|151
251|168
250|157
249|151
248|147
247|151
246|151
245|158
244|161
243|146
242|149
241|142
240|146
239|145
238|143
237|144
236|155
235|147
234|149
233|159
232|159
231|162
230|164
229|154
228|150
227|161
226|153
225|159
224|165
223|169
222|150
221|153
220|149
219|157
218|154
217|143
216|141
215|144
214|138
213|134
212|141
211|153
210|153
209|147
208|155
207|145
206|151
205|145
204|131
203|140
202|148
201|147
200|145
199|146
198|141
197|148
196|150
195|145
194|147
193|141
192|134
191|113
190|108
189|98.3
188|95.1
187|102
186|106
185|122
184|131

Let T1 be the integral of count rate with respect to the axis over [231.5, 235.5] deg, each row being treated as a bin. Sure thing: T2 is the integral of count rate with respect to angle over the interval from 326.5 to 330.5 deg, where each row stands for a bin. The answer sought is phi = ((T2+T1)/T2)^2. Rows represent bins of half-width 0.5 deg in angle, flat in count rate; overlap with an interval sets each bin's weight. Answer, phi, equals 4.2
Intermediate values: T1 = 614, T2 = 591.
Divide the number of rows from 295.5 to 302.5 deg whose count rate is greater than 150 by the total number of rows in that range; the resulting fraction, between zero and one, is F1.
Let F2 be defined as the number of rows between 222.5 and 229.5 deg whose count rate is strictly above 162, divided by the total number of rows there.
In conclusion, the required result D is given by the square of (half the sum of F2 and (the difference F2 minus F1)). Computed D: 0.05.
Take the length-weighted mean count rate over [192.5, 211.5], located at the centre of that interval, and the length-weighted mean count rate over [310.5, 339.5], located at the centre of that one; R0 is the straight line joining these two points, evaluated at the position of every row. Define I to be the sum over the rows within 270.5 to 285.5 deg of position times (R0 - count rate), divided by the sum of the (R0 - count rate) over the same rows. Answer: 278.2 deg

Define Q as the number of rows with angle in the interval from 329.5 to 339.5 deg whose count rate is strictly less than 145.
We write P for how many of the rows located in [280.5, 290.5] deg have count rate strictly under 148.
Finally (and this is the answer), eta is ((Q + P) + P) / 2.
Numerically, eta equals 4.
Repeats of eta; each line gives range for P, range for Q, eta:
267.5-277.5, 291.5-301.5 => 0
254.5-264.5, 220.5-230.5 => 0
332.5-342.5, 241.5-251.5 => 7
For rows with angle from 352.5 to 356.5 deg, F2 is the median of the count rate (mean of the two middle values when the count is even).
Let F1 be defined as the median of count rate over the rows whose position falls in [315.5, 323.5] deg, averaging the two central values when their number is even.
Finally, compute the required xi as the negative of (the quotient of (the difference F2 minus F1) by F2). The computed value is -0.19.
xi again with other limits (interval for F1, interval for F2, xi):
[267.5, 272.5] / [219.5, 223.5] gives 0.14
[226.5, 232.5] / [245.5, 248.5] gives 0.06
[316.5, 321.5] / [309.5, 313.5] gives -0.03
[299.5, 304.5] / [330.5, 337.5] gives 0.23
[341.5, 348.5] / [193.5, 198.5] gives 0.09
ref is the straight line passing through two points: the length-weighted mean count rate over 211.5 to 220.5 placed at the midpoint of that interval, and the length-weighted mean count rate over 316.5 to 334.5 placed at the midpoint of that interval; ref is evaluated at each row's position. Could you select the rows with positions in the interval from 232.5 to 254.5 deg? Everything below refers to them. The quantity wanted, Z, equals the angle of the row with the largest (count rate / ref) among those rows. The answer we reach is 251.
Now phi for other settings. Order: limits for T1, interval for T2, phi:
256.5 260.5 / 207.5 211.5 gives 4.3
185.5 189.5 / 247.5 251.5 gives 2.7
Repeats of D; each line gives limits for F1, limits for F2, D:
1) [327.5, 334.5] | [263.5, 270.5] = 1.00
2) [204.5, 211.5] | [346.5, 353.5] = 0.00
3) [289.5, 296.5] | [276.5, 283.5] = 0.13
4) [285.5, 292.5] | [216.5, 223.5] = 0.13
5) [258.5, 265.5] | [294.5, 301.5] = 0.25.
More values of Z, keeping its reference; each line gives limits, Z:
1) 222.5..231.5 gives 223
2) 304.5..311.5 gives 305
